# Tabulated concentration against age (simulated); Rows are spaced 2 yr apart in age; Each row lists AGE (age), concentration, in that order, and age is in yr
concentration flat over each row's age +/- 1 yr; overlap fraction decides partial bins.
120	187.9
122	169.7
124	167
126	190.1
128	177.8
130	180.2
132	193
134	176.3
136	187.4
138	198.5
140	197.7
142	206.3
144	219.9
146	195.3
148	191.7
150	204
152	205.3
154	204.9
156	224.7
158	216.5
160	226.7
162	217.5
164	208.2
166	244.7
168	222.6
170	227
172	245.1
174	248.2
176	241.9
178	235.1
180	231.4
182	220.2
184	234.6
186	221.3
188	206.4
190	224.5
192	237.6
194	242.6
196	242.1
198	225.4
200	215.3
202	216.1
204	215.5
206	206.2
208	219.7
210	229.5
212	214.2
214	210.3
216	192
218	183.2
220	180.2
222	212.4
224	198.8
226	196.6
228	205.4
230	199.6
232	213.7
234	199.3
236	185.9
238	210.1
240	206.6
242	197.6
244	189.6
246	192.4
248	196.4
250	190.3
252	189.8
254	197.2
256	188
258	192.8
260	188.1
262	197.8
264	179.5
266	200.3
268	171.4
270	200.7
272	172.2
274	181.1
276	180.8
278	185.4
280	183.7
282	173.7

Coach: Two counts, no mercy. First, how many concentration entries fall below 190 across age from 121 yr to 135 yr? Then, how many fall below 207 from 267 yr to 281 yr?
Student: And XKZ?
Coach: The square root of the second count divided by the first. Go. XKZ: 1.2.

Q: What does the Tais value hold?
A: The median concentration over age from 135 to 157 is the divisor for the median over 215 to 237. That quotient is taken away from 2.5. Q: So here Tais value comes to 1.53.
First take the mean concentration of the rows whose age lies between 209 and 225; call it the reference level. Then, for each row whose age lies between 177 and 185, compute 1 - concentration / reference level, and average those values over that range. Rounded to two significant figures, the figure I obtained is -0.14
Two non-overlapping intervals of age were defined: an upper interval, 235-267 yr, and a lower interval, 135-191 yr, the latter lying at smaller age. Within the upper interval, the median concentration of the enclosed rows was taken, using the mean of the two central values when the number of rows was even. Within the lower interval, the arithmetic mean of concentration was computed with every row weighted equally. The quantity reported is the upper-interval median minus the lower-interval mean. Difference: -26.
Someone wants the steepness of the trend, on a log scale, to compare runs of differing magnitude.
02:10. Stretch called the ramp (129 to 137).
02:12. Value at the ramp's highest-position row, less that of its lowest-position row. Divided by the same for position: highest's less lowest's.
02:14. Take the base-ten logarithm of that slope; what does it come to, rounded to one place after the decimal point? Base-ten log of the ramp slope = 0.1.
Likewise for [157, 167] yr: 0.5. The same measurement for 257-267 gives 0.0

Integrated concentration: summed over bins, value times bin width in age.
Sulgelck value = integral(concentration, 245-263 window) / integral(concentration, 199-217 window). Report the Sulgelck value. 0.90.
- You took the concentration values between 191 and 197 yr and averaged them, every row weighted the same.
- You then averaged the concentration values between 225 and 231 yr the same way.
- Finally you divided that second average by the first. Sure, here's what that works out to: 0.83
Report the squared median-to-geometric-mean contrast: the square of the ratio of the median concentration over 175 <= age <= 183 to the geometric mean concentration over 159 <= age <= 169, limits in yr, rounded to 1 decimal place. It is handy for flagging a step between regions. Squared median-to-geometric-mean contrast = 1.1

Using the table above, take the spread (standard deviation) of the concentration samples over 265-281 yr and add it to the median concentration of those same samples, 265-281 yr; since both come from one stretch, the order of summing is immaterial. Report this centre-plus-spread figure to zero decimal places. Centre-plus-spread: 193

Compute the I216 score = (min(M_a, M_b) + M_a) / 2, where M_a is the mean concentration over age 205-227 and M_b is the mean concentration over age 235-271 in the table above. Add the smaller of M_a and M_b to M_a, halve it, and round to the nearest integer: 198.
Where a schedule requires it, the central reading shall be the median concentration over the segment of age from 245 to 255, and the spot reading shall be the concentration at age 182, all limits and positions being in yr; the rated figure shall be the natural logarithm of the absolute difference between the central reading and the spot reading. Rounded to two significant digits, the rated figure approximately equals 3.3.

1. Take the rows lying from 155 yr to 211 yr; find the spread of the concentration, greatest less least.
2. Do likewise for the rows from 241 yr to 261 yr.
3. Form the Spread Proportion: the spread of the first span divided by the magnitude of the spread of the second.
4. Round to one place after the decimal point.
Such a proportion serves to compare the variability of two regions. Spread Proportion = 4.4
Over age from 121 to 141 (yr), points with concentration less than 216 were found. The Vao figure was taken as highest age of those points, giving 140 yr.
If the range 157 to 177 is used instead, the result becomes 164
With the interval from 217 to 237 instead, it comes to 236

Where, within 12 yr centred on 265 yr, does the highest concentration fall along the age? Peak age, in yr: 270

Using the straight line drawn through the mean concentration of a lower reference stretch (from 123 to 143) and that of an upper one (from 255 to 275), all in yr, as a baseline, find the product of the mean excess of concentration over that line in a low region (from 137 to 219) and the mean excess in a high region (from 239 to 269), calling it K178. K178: 146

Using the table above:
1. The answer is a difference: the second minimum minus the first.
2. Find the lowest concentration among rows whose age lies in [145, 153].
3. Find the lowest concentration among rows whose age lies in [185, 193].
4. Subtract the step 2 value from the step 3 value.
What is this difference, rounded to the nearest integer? 15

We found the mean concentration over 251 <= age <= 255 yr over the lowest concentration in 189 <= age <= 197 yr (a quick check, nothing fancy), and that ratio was 0.86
